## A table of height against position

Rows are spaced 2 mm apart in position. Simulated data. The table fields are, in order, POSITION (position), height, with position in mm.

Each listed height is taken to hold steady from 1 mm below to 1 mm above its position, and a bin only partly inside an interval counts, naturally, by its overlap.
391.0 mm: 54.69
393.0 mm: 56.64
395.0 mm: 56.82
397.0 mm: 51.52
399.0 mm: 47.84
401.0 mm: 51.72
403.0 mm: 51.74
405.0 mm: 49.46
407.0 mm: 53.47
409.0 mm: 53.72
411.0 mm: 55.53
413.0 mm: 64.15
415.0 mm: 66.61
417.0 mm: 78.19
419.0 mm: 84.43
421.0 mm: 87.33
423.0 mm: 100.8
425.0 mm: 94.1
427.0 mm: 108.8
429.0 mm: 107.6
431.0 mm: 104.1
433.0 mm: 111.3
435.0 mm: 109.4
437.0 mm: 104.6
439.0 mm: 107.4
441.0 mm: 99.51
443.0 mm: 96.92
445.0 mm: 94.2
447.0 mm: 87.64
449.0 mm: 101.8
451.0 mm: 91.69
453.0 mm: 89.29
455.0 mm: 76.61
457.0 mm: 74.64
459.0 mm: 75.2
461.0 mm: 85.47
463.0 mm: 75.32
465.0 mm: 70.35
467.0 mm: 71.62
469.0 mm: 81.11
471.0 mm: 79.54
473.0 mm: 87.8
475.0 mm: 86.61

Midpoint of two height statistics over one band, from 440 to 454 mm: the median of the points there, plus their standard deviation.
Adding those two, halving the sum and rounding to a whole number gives 50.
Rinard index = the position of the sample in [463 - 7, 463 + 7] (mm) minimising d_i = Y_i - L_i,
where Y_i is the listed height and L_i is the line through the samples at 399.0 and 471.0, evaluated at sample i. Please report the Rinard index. 465.0 mm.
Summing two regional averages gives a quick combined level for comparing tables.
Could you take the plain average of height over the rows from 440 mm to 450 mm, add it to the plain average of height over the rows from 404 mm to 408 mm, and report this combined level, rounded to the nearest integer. 147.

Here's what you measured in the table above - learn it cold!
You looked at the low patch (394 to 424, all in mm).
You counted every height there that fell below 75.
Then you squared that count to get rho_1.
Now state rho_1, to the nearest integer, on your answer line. 121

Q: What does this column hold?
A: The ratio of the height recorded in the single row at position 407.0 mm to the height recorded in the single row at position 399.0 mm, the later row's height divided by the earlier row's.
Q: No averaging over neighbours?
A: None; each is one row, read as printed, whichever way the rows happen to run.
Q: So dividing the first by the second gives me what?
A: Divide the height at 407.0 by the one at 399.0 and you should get 1.12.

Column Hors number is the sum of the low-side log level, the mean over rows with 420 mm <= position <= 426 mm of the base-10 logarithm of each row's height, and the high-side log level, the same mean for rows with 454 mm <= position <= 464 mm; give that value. 3.86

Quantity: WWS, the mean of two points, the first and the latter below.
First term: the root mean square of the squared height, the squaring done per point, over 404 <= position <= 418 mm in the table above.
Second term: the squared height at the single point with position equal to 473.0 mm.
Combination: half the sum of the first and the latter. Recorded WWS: 5800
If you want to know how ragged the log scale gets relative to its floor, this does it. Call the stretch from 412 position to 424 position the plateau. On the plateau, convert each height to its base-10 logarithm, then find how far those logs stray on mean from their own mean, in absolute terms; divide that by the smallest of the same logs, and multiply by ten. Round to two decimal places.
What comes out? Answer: 0.32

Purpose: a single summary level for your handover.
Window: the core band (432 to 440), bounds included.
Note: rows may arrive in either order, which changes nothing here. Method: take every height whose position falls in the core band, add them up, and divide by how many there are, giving 108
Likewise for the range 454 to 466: 76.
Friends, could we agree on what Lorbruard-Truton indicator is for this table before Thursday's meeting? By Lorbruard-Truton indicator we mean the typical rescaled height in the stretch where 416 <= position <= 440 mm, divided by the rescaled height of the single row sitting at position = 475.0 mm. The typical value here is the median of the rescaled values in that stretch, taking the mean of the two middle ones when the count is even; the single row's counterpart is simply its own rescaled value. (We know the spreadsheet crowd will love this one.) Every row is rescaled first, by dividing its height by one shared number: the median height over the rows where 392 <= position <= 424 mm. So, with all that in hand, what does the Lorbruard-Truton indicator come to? 1.20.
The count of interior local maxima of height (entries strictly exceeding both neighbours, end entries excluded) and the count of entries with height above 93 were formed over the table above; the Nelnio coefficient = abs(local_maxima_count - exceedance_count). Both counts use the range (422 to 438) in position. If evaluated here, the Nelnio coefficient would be 6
